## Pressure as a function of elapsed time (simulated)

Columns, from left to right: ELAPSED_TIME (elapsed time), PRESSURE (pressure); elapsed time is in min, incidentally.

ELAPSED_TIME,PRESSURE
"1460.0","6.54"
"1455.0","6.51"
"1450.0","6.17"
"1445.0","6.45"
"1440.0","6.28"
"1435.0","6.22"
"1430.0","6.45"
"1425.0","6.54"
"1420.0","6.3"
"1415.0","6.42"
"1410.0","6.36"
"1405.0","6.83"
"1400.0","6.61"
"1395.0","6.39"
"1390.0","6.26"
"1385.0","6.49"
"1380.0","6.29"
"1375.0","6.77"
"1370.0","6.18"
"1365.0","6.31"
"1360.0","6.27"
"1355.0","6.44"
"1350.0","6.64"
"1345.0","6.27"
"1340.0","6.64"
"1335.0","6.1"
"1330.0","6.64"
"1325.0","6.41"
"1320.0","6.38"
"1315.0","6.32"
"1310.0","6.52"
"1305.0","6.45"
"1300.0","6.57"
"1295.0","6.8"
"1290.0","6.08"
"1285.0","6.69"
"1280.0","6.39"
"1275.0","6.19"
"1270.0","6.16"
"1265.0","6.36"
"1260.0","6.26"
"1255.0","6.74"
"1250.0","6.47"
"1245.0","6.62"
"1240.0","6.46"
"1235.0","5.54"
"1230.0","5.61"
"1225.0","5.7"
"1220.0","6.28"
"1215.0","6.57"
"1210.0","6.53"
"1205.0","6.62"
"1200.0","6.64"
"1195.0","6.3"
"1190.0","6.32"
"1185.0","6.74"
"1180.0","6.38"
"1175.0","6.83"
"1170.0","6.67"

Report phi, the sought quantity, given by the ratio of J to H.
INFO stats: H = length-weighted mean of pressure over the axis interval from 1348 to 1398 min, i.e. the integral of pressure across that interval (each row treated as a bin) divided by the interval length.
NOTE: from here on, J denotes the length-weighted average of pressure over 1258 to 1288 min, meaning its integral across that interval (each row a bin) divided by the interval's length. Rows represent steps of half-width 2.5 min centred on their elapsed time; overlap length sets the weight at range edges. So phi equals 0.99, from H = 6.40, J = 6.34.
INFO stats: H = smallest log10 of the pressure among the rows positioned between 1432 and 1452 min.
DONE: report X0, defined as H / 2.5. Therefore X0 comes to 0.316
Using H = 0.790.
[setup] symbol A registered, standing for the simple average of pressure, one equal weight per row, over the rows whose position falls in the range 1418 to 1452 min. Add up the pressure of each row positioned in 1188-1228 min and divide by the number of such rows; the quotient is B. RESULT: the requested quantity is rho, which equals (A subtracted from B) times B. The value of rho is 0.2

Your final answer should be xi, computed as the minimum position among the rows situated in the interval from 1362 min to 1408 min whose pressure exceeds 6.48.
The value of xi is 1375.0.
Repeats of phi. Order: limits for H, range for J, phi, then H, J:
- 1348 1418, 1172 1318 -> 0.99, 6.44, 6.39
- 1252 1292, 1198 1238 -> 0.97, 6.36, 6.18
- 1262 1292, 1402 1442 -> 1.02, 6.31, 6.43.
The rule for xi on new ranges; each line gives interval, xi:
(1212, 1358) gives 1215.0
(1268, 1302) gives 1285.0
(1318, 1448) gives 1330.0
